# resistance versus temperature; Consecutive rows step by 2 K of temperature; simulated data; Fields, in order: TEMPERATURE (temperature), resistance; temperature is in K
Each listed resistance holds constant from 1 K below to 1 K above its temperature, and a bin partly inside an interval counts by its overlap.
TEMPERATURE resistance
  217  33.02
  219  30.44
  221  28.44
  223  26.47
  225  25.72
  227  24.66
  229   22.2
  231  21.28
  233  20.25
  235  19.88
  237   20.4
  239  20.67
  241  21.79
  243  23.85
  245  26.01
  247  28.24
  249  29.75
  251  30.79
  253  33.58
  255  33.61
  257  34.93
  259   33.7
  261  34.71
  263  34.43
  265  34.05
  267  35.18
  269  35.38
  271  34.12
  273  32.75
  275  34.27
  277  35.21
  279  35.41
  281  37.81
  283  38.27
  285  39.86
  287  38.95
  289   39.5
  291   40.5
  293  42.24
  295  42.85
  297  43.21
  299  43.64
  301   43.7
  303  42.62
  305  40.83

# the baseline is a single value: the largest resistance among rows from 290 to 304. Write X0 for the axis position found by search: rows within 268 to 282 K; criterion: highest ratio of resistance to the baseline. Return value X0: 281 K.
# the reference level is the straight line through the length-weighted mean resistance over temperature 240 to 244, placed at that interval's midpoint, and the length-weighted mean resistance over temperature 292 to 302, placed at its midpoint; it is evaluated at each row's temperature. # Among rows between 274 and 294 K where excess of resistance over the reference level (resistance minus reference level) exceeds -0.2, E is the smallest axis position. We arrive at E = 281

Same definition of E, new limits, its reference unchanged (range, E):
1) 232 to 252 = 233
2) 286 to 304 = 293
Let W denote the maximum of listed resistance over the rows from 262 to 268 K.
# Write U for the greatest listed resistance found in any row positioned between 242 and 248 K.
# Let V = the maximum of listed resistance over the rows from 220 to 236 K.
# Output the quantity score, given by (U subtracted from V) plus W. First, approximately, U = 28.24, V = 28.44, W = 35.18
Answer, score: 35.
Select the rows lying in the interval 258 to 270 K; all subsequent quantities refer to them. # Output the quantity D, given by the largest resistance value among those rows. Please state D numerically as 35.38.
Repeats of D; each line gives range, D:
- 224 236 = 25.72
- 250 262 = 34.93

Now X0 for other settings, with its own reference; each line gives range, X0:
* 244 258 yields 257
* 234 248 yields 247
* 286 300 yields 299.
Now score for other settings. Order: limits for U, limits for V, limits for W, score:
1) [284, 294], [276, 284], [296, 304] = 40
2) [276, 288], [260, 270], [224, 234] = 21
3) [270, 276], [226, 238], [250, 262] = 25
